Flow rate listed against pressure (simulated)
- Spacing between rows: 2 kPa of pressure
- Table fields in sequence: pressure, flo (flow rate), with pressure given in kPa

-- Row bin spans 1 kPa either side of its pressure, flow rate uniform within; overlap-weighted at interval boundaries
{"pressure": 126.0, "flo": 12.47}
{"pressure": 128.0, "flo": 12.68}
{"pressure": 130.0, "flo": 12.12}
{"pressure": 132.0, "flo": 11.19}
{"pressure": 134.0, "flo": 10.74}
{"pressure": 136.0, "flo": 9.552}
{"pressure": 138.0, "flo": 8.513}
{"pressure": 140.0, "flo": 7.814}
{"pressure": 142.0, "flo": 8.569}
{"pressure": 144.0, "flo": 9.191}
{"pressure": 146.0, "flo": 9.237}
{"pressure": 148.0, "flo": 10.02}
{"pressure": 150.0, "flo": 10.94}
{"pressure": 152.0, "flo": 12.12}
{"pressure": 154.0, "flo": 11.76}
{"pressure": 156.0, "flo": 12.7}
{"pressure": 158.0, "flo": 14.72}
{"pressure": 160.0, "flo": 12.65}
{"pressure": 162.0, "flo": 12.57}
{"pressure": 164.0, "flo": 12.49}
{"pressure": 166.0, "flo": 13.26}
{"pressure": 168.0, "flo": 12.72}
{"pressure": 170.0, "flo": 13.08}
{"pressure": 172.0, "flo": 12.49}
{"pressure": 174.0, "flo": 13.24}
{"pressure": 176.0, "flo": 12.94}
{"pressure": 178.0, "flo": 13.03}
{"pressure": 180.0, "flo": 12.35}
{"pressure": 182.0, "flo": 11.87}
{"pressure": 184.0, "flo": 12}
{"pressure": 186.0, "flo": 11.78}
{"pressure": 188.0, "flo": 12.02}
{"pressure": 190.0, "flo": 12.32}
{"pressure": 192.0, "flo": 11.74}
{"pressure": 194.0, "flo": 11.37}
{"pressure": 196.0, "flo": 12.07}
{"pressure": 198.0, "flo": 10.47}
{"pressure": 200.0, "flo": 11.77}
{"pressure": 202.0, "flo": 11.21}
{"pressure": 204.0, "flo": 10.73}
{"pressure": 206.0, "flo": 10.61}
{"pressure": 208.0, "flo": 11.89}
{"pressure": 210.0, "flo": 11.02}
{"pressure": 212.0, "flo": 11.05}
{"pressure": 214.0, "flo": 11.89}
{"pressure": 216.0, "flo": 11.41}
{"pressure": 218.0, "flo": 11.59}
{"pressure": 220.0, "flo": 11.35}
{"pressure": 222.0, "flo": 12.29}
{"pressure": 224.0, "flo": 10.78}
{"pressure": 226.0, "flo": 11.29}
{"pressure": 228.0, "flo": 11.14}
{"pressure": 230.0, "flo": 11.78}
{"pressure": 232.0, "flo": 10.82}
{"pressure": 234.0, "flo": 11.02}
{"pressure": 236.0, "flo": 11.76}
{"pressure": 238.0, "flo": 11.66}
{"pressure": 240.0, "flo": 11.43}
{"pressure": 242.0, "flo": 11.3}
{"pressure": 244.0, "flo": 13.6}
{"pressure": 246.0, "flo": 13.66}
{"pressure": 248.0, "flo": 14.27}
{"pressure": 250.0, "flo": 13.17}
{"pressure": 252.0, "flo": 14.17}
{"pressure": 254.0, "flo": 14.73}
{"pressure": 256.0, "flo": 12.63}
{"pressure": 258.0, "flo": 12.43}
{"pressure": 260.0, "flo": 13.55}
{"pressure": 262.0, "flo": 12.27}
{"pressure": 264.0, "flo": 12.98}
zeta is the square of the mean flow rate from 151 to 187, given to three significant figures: 160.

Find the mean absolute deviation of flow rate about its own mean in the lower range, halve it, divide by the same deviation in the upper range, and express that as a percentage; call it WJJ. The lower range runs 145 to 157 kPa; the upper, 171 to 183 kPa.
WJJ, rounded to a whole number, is 128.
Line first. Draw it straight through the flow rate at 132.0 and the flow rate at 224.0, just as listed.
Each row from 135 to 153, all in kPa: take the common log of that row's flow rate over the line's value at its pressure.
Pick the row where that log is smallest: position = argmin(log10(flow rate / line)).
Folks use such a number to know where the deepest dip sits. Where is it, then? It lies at 140.0 kPa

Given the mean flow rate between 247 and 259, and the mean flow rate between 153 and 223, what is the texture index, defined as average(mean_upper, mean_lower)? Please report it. 12.8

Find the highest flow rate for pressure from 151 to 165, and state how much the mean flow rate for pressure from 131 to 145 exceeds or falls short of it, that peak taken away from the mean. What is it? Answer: -5.4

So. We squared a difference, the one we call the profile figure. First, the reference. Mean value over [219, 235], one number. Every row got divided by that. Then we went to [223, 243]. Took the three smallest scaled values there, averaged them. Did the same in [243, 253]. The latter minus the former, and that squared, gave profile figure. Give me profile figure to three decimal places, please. 0.053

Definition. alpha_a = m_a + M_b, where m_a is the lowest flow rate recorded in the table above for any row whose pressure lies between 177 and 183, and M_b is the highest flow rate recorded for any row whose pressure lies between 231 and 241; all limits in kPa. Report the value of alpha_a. 23.6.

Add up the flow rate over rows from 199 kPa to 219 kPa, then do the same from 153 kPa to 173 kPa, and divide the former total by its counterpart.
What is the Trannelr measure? 0.88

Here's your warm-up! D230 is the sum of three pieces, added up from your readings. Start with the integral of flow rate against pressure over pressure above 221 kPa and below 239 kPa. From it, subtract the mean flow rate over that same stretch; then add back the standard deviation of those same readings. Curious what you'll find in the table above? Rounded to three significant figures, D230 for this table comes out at 194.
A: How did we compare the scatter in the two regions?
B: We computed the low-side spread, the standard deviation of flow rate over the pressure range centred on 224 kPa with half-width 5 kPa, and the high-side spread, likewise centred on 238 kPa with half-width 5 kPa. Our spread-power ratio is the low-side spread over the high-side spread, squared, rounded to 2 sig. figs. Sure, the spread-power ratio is 3.6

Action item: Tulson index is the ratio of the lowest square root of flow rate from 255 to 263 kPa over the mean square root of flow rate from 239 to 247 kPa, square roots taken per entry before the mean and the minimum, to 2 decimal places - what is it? 0.99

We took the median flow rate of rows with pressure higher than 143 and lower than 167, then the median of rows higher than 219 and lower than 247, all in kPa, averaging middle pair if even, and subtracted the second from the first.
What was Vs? 0.9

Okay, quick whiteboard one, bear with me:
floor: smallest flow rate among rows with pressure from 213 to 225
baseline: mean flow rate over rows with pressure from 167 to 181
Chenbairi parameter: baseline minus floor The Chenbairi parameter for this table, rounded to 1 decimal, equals 2.1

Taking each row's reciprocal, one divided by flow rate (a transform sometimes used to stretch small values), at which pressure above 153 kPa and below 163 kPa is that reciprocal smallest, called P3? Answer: 158.0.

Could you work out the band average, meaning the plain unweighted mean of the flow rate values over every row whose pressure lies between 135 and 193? 11.6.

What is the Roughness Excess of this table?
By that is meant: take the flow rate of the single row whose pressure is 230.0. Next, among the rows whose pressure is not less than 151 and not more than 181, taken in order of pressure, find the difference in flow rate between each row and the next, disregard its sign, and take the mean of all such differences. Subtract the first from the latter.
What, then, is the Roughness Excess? -11.1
